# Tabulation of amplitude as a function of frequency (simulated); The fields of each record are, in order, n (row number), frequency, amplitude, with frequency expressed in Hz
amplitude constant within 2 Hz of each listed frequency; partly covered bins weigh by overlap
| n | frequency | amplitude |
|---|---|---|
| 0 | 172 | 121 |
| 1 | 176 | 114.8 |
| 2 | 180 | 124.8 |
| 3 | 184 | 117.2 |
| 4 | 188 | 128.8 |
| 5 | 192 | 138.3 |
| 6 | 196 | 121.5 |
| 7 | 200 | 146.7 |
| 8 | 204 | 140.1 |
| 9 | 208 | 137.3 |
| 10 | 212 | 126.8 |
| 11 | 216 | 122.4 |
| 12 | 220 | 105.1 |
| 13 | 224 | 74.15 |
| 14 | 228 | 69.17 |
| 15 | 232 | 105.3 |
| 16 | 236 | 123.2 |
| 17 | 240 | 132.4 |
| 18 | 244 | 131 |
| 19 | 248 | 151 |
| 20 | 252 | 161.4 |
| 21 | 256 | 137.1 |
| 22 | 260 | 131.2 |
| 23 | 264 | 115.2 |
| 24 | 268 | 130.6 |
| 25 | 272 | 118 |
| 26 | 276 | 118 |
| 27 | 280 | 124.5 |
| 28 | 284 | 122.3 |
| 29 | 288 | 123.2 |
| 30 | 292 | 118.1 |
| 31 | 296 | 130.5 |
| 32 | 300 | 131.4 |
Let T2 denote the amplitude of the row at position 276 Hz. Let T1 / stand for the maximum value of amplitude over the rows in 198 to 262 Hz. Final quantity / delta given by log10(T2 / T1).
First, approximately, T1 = 161.4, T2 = 118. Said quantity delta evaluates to -0.14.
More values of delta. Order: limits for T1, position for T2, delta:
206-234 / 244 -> -0.02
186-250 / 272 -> -0.11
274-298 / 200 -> 0.05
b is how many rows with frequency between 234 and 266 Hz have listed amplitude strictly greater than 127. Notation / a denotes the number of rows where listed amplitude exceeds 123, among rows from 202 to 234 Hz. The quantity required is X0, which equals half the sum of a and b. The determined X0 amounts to 4.5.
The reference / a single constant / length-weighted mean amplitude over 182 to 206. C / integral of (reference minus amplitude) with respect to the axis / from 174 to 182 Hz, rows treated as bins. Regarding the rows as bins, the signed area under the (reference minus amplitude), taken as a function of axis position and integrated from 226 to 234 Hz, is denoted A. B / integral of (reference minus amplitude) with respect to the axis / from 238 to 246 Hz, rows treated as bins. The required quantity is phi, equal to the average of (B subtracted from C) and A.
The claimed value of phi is 227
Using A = 359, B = 3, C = 98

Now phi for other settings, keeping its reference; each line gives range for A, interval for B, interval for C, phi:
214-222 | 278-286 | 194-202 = 31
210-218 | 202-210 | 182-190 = 93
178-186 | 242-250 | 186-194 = 74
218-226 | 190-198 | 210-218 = 191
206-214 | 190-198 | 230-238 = 63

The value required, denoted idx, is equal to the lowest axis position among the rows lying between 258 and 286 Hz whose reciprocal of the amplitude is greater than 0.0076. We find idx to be 260 Hz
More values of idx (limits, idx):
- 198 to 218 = 212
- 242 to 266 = 244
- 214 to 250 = 216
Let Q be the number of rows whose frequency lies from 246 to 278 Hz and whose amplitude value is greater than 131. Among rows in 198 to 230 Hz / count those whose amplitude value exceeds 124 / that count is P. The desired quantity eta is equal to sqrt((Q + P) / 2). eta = 2.00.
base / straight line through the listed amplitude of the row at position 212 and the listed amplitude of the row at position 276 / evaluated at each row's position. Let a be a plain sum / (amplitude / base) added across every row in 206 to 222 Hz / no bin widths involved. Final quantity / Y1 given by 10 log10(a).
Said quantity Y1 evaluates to 6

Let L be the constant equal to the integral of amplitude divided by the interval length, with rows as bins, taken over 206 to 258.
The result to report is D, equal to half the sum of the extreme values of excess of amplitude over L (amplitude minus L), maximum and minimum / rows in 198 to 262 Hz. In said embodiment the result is -6.0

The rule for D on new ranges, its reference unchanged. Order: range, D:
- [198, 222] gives 4.6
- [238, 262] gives 24.9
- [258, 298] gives 1.9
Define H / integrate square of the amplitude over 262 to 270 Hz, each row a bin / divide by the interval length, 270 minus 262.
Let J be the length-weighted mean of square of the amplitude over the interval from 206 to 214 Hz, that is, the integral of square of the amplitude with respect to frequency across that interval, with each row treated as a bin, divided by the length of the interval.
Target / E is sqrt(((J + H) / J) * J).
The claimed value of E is 181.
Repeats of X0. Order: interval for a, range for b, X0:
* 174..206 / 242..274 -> 5.5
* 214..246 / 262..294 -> 2.0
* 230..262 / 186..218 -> 6.0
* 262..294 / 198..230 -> 3.0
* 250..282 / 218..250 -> 4.0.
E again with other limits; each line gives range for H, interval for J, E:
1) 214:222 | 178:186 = 166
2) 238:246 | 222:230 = 150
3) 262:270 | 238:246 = 180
